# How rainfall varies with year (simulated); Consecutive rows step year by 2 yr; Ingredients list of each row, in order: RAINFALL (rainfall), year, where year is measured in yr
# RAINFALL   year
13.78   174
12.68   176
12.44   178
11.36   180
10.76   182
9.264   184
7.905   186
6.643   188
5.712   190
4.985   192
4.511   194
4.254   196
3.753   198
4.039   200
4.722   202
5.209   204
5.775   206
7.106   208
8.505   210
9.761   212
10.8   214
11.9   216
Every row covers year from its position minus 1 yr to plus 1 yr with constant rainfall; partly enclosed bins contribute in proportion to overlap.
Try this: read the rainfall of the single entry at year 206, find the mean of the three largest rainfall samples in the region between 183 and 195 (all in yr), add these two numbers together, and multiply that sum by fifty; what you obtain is 686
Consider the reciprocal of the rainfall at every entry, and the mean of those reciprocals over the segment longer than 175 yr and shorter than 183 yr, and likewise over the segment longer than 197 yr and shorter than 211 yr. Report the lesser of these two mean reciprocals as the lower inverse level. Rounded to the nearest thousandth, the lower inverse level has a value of 0.085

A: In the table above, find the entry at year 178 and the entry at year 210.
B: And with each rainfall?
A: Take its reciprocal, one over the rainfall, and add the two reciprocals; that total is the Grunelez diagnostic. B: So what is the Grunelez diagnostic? 0.198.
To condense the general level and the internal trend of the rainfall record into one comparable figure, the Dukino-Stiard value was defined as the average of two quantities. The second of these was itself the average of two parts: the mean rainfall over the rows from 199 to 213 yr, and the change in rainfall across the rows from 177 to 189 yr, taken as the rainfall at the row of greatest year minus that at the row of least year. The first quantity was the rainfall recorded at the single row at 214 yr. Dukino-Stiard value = 5.6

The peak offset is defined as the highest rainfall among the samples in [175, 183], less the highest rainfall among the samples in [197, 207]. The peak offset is 7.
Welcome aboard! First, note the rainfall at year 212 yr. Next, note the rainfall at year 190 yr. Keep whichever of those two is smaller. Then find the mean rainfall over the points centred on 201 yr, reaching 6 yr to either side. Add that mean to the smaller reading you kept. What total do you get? 10.3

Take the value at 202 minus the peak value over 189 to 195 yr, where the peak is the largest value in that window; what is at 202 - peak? -1.0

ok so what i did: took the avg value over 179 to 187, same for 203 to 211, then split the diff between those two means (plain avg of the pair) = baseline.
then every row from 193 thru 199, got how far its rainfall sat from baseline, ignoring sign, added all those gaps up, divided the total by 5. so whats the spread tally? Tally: 2.4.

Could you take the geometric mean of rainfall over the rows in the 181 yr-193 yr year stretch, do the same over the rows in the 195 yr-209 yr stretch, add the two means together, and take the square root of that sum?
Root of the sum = 3.5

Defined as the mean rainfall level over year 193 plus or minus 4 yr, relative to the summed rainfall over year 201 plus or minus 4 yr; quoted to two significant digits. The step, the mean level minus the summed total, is -13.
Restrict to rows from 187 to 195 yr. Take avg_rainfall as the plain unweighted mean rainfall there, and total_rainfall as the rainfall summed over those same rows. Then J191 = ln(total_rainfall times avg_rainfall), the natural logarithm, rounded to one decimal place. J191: 4.8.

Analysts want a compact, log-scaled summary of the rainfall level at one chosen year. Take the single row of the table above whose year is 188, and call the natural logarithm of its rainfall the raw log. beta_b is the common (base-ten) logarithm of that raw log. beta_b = 0.28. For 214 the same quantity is 0.38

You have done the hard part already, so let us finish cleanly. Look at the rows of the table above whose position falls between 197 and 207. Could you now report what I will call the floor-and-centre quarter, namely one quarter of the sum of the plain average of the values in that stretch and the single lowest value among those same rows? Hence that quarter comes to 2.1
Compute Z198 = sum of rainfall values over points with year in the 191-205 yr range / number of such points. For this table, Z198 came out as 4.5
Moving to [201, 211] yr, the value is 6.3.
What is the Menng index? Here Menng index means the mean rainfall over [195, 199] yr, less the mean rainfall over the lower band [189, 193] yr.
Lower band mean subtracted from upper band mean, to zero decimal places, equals -1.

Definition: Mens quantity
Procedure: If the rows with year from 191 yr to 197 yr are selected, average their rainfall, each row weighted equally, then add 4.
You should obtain 8.6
